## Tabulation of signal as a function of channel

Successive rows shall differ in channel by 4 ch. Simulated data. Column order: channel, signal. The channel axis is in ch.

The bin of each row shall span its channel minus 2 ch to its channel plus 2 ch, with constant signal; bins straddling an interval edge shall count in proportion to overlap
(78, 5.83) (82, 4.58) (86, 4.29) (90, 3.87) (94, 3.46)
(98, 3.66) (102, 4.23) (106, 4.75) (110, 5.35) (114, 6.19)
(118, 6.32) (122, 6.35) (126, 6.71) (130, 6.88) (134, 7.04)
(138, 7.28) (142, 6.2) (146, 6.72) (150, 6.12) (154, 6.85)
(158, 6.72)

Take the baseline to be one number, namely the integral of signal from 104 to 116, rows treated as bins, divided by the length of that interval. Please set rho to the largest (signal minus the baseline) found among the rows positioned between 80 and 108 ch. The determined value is -0.68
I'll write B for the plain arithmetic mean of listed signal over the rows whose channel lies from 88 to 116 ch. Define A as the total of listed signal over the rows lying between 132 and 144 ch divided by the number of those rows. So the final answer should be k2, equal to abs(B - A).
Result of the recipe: 2.3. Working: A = 6.8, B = 4.5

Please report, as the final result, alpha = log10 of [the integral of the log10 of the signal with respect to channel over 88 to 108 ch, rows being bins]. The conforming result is 1.08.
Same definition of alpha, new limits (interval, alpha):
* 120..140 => 1.22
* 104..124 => 1.18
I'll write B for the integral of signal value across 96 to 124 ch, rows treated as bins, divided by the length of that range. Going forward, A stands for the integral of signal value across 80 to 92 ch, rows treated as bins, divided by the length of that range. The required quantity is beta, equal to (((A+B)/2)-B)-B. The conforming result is -5.8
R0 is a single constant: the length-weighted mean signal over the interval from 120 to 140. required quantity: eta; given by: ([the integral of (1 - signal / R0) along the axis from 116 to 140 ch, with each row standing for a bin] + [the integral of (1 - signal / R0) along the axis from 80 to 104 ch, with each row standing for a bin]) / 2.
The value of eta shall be 5.1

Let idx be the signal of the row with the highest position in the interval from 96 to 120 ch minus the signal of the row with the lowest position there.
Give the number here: 2.7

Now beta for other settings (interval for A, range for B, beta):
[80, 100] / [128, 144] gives -8.3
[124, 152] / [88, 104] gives -2.4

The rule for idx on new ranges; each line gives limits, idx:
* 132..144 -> -0.8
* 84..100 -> -0.6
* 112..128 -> 0.5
